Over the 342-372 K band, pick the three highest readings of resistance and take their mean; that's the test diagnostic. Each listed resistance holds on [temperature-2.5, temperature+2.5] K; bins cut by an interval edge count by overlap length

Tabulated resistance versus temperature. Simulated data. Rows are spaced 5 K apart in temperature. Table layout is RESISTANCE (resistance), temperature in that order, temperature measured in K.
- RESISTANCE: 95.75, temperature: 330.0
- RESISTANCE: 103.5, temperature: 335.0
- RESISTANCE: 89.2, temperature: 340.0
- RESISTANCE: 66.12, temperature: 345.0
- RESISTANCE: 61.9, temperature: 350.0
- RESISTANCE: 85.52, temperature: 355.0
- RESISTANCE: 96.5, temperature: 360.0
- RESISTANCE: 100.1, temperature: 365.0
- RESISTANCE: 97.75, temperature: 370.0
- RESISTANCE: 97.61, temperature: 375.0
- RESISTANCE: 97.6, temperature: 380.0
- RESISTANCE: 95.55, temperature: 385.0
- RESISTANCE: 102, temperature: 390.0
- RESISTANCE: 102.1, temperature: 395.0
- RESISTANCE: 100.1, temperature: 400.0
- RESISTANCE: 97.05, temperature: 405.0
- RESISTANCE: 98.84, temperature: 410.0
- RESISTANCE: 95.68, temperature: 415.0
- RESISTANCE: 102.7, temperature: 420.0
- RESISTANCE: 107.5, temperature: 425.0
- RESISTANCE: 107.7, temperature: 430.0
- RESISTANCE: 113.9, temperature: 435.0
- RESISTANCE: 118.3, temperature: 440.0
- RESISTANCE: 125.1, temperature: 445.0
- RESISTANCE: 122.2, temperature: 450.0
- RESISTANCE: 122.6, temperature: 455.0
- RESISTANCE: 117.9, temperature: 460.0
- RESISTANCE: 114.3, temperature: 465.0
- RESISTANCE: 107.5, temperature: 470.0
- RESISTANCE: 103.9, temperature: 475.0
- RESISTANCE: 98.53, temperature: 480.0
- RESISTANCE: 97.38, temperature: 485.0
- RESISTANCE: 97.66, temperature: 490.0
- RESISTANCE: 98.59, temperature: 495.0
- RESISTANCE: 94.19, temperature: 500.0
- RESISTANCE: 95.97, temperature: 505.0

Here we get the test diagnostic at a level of 98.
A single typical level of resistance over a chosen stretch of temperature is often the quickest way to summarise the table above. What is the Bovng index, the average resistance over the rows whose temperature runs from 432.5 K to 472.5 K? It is 118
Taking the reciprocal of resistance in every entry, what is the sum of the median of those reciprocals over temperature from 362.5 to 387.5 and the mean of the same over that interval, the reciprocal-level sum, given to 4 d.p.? 0.0205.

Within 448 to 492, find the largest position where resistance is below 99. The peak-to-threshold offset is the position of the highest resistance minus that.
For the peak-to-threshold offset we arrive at -35 K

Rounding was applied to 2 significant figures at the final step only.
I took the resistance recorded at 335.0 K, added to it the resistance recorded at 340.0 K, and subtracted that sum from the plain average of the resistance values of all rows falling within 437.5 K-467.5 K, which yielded -73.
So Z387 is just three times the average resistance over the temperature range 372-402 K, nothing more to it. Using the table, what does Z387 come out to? 297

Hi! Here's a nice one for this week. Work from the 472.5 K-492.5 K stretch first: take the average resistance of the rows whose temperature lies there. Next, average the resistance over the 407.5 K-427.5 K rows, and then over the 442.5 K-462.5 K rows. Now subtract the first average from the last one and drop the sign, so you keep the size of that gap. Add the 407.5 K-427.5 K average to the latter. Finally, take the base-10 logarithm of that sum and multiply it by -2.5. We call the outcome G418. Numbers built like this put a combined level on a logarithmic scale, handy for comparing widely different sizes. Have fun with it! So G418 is -5.23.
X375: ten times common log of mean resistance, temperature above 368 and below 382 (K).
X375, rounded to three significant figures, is 19.9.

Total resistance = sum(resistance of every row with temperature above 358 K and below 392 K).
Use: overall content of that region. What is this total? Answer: 687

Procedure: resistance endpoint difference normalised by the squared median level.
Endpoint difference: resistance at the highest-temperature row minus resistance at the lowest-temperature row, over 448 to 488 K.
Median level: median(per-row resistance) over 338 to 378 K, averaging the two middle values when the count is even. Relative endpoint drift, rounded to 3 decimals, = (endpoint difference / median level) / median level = -0.003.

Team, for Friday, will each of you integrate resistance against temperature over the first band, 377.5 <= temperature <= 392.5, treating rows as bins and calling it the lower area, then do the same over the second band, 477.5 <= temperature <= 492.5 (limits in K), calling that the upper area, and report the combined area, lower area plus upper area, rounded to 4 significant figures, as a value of 2944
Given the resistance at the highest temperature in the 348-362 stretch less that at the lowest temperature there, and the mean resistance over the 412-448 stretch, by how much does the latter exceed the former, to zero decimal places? 76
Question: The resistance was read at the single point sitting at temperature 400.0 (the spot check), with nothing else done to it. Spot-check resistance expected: 100.1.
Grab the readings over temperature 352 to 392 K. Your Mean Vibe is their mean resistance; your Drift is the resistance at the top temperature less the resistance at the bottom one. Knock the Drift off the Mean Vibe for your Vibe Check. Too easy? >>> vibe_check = 80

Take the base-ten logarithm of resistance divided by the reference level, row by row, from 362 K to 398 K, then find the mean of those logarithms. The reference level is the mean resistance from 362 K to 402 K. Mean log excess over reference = -0.001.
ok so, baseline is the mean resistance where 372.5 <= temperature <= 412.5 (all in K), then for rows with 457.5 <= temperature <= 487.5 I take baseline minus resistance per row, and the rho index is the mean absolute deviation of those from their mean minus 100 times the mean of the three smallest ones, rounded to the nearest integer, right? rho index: 1444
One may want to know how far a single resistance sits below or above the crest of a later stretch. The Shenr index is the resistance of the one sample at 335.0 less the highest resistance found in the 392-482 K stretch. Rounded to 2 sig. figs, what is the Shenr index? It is -22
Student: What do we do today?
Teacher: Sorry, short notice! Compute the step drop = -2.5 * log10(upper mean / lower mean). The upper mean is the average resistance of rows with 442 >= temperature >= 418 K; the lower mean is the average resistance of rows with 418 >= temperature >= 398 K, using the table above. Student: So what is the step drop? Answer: -0.13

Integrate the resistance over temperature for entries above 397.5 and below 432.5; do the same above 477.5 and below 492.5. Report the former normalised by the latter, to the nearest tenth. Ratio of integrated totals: 2.4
